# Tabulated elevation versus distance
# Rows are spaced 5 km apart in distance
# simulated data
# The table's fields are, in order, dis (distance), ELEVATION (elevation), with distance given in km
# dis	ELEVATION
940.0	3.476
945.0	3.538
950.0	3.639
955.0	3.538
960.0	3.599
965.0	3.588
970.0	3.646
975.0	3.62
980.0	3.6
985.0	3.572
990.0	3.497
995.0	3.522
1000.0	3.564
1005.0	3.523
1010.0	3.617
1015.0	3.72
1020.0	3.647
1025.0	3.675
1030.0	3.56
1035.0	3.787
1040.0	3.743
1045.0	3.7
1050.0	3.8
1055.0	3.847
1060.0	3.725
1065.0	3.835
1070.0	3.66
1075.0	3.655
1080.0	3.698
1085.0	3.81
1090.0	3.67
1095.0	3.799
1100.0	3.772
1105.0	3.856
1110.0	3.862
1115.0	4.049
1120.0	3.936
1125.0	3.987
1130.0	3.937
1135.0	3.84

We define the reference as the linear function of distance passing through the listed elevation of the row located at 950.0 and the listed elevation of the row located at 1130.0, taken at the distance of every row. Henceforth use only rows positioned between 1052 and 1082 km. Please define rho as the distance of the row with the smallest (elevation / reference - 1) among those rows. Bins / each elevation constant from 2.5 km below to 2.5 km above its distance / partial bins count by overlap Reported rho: 1075.0 km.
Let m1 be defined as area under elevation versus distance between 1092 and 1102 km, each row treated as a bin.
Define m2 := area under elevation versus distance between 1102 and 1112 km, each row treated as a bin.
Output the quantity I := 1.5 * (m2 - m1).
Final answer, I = 1.1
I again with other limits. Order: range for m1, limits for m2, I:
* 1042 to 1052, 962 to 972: -2.0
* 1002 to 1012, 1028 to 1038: 1.7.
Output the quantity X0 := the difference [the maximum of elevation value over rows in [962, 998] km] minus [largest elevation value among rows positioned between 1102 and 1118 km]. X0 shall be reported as -0.40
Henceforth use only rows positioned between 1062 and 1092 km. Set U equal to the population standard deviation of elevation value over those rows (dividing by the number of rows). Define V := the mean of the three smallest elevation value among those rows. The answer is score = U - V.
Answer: -3.59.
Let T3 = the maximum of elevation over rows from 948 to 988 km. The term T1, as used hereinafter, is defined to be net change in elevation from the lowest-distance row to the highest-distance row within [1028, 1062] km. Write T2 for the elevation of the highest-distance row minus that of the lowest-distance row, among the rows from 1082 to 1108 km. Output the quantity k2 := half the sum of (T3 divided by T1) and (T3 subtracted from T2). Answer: 9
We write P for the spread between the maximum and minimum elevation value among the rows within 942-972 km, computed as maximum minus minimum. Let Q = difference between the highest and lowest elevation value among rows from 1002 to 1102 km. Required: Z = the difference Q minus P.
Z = 0.22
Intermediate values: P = 0.11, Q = 0.324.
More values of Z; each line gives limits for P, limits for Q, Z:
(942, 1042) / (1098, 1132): -0.01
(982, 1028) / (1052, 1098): -0.03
